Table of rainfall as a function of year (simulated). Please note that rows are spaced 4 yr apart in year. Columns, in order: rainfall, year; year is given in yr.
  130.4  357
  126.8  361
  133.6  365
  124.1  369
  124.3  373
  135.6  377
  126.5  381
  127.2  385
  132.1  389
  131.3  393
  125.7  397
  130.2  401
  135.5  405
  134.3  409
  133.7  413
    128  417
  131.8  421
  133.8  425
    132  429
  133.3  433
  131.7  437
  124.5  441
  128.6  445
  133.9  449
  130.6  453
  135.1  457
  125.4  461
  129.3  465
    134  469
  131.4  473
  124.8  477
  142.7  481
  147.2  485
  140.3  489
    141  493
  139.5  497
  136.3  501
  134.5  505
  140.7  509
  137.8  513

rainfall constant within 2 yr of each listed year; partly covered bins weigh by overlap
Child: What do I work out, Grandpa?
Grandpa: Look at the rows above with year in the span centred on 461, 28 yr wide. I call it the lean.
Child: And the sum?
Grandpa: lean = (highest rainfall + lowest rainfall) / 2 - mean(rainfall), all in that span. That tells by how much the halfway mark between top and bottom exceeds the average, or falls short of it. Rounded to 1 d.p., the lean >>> -1.1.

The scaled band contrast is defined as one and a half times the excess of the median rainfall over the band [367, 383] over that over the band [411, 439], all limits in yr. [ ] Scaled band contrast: -10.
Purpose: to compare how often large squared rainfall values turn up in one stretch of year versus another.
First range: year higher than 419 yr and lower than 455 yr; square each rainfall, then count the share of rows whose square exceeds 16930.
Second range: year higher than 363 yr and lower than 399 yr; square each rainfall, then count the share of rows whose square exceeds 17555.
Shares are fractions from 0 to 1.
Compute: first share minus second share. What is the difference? 0.56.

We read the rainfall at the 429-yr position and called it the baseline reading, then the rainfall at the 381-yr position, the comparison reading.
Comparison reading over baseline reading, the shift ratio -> 0.96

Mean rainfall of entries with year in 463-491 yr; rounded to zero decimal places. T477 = 136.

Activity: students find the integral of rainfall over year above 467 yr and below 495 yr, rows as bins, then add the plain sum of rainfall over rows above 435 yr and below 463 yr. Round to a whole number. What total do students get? 4755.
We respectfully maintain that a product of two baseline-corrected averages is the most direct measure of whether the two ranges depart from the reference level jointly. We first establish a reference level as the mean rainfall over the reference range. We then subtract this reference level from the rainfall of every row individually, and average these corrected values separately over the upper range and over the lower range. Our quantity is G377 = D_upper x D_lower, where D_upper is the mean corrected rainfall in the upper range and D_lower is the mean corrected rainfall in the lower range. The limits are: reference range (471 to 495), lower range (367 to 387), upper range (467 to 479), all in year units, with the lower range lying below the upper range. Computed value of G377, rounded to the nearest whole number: 81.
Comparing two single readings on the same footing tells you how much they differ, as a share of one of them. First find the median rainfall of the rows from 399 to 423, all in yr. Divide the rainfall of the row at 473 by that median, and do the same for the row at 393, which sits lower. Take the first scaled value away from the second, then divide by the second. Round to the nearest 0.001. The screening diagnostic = -0.001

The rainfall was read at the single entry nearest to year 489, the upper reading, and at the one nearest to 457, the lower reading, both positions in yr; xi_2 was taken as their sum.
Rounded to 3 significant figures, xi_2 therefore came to 275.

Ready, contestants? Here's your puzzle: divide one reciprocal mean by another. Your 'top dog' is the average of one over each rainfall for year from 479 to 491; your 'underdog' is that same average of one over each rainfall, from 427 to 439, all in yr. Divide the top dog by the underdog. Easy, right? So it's 0.923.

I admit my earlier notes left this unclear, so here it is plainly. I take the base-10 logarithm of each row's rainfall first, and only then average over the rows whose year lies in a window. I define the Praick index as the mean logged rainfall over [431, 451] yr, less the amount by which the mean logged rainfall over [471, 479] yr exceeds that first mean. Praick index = 2.12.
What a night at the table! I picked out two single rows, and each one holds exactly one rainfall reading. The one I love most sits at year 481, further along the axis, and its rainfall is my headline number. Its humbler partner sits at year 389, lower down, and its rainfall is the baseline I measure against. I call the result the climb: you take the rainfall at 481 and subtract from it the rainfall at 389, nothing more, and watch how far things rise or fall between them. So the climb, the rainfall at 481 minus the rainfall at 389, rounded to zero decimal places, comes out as 11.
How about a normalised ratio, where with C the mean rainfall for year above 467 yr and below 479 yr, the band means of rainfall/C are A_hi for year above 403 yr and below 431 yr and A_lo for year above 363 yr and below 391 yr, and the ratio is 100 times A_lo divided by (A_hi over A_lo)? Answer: 96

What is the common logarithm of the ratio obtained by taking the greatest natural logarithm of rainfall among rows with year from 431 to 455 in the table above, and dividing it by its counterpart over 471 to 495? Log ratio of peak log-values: -0.0083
